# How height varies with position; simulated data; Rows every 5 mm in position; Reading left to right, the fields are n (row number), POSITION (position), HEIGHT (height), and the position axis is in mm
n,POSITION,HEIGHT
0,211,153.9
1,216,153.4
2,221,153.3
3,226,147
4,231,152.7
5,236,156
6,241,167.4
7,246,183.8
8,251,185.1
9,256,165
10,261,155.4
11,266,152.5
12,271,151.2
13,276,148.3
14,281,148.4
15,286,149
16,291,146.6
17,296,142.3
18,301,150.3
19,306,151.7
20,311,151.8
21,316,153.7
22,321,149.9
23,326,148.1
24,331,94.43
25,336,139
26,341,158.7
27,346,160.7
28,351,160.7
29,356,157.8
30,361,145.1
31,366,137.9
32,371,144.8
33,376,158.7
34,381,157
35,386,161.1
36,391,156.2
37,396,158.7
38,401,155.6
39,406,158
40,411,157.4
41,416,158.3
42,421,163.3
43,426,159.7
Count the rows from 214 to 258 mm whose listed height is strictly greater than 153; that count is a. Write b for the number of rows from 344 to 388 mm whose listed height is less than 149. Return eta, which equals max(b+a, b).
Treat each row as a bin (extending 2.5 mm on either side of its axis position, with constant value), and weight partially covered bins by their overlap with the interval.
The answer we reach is 10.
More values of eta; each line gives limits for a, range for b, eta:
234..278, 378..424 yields 6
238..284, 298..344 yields 8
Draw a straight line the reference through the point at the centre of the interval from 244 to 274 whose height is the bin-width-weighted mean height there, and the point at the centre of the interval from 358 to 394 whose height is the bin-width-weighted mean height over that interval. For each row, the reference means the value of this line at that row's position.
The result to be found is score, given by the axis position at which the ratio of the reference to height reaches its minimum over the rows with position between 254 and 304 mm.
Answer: 256 mm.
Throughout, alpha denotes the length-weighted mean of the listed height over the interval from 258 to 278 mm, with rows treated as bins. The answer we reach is 152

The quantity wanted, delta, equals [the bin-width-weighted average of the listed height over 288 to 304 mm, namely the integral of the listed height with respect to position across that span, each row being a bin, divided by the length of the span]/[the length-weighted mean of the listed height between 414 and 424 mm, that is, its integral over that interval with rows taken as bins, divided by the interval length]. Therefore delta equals 0.91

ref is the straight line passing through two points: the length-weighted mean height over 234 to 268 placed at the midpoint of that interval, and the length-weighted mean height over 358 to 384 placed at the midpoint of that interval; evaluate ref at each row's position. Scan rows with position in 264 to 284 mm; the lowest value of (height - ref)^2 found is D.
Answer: 146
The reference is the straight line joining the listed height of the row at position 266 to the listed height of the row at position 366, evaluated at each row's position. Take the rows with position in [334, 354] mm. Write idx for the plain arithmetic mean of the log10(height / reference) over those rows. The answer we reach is 0.04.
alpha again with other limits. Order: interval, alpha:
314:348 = 143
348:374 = 150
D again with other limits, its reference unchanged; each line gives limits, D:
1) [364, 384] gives 19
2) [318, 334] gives 43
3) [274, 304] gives 84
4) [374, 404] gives 88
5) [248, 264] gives 1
